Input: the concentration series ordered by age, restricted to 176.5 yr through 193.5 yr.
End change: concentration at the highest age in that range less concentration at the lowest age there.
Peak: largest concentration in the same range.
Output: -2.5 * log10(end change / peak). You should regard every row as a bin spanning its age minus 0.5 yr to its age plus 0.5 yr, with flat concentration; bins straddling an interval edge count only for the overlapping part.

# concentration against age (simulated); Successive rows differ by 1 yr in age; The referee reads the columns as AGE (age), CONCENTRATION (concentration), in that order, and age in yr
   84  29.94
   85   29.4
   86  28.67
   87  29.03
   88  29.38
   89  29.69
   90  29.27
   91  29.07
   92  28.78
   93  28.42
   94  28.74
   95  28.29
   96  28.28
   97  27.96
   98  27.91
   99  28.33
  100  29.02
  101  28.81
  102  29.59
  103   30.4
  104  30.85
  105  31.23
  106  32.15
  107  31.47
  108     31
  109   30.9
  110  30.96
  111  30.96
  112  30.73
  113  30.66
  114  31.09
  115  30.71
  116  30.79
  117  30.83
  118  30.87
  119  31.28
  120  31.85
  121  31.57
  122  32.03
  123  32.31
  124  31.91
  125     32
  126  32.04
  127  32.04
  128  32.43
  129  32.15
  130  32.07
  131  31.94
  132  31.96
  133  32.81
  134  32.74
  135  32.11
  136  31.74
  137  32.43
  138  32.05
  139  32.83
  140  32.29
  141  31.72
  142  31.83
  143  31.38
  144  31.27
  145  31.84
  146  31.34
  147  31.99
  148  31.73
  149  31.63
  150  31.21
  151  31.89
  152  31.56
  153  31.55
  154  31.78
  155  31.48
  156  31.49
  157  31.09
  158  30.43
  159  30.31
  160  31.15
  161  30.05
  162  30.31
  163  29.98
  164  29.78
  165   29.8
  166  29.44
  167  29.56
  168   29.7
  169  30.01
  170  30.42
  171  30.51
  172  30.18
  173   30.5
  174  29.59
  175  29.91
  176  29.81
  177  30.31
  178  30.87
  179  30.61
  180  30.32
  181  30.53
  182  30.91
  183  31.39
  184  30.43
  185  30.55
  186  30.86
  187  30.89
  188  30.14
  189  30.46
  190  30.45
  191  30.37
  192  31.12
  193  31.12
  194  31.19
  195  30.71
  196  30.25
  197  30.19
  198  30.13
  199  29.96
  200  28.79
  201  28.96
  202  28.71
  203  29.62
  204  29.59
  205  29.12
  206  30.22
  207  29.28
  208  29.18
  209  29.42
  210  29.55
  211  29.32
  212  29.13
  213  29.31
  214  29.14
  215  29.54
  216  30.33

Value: 3.97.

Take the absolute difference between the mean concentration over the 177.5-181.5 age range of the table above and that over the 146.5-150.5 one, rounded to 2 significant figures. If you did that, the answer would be 1.1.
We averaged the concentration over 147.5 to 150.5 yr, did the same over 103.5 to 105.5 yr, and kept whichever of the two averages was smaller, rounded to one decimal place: 31.0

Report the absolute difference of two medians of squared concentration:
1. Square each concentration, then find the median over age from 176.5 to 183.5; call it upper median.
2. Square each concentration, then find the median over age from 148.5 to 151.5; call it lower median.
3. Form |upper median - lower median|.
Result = 63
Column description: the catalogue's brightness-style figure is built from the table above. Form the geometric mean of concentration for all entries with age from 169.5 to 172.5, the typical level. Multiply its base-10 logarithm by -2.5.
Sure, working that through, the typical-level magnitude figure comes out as -3.71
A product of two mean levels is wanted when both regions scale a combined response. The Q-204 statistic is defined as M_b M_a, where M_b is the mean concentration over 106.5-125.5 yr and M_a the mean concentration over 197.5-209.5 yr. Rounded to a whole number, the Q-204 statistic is 919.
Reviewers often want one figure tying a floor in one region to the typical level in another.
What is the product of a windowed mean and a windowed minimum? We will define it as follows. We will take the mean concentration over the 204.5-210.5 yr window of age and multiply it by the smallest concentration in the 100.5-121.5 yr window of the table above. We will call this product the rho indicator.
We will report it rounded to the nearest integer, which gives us 849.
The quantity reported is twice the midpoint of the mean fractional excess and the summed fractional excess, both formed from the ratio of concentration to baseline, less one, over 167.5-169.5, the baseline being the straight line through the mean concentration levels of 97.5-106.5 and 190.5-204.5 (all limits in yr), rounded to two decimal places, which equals -0.01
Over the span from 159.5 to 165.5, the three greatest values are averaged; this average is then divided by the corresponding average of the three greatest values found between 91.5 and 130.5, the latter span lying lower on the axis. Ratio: 0.94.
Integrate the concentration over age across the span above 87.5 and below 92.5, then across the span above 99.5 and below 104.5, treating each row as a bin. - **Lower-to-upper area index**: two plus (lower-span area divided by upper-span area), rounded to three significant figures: 2.98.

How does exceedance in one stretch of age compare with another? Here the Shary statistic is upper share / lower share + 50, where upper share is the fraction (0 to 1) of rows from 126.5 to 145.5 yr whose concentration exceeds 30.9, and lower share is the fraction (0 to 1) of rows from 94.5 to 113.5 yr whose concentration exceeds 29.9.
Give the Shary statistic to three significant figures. 51.7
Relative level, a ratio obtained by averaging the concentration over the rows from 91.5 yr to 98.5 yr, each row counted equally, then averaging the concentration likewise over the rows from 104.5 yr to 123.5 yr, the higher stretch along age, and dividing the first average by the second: 0.907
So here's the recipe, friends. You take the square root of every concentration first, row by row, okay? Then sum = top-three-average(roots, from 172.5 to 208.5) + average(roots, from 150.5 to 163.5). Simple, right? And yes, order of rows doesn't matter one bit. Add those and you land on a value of 11.16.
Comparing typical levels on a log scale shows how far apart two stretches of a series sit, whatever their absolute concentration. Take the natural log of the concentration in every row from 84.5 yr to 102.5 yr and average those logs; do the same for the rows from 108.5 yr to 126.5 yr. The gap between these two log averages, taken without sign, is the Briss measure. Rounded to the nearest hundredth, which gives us 0.08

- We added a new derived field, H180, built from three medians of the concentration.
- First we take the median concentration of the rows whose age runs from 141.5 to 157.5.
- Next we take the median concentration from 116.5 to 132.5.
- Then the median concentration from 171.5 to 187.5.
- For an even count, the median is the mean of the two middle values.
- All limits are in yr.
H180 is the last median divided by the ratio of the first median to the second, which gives 30.9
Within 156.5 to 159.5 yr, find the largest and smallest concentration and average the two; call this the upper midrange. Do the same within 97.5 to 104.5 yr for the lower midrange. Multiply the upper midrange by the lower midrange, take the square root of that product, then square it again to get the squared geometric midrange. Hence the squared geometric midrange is 902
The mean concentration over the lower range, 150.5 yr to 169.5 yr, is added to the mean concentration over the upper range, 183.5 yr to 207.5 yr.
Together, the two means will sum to 60.7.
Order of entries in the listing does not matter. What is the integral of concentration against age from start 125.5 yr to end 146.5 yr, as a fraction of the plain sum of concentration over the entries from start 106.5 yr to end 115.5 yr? 2.4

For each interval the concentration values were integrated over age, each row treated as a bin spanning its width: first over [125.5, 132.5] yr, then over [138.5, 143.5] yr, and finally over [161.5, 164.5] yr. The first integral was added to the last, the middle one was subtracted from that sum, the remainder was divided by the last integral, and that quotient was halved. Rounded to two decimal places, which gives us 0.86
